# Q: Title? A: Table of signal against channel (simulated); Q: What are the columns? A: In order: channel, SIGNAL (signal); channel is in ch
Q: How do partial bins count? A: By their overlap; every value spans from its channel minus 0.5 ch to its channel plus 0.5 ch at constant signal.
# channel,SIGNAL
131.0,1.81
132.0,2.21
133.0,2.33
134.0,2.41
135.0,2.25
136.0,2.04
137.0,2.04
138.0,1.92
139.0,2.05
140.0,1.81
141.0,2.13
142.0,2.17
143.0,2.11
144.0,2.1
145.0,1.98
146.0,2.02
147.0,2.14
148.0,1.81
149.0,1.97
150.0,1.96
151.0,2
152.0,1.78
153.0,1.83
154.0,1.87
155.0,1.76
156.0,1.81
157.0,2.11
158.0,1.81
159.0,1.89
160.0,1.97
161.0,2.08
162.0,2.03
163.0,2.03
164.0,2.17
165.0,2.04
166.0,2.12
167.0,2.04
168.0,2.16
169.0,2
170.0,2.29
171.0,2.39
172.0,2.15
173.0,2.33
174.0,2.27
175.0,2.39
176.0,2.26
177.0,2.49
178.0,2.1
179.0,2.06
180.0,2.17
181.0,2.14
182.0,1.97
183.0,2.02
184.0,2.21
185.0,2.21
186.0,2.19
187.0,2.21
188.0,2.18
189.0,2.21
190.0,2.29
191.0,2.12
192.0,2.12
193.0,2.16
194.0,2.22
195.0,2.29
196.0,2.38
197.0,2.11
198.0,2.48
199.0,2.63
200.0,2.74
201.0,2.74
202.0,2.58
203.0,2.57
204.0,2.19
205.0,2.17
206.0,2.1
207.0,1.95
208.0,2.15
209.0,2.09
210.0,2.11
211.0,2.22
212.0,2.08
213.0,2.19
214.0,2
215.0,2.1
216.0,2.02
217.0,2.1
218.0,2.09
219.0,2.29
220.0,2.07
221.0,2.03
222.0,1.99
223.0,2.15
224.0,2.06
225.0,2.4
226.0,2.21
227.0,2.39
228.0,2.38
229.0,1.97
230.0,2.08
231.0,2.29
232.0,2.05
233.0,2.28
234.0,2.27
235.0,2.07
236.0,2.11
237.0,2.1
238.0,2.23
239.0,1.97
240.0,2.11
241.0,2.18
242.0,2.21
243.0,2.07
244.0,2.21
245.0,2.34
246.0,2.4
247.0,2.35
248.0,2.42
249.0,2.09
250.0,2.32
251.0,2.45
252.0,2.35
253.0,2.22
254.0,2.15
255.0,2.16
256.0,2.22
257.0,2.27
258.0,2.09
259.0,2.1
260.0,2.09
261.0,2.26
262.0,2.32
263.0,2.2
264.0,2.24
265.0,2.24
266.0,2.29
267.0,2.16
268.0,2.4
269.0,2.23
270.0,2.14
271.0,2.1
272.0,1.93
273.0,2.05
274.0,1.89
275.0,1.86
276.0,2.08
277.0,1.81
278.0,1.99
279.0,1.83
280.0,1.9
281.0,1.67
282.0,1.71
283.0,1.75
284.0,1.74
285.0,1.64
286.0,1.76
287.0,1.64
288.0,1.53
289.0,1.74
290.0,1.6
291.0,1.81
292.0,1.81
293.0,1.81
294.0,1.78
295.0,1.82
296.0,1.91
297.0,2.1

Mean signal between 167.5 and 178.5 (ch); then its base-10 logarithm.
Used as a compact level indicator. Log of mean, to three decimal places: 0.354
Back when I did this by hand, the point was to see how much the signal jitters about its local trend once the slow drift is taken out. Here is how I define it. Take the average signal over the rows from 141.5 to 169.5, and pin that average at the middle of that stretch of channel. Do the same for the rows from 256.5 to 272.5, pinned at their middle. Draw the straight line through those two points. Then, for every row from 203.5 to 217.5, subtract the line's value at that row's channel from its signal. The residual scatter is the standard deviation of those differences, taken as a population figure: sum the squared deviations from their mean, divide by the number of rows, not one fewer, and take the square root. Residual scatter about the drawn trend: 0.08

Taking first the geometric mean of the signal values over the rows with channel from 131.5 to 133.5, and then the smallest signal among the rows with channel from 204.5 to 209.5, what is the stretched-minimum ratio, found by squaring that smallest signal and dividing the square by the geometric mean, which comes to 1.7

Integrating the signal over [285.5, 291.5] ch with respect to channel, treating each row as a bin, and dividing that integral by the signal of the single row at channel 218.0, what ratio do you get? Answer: 4.8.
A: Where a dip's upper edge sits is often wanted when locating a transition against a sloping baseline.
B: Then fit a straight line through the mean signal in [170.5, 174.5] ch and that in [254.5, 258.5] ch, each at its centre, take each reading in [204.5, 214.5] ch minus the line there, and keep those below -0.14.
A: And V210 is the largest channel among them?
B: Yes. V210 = 214.0 ch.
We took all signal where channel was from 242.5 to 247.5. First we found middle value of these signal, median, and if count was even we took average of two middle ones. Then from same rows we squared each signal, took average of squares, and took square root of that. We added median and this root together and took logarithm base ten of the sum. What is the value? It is 0.66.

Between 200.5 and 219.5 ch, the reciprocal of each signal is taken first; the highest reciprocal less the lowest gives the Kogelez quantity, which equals 0.15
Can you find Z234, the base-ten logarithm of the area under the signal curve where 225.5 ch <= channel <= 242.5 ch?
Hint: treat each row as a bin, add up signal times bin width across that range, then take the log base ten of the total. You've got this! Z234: 1.567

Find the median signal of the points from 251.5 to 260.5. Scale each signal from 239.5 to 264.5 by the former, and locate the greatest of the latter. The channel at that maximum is 251.0 ch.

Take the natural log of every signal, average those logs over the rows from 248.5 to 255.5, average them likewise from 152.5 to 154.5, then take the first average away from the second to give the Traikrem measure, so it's -0.194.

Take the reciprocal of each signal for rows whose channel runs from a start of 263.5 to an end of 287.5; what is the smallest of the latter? 0.417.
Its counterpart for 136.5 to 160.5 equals 0.461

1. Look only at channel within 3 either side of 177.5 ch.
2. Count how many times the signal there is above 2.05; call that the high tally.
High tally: 6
